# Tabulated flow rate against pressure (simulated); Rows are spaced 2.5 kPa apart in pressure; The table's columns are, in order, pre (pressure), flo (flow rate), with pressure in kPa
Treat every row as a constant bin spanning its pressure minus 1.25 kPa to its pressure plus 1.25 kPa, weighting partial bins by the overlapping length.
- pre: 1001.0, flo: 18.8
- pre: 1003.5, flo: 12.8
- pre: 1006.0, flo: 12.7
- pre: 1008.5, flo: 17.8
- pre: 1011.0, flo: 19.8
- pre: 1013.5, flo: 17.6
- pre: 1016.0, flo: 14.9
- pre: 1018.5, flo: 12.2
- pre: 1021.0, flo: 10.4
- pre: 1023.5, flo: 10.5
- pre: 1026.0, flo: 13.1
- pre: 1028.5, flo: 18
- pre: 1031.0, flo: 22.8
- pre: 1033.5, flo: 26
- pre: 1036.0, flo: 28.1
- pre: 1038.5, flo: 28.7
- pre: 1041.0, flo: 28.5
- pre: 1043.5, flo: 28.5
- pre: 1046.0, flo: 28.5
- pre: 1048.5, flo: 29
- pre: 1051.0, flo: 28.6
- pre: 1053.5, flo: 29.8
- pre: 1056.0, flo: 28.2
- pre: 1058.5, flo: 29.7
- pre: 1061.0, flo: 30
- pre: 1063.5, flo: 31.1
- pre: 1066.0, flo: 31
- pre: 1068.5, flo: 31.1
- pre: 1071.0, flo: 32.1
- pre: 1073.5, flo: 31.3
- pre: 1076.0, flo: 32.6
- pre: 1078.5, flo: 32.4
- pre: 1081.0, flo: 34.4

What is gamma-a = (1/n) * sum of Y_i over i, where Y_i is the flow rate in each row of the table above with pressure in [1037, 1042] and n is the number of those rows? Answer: 28.6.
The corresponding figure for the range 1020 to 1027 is 11.3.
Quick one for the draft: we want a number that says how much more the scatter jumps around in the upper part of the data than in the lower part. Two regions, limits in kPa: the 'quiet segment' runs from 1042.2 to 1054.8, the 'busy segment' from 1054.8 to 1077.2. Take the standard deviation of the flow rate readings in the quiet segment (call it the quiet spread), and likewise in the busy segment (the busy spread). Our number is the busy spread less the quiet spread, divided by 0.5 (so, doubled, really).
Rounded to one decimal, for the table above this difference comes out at 1.5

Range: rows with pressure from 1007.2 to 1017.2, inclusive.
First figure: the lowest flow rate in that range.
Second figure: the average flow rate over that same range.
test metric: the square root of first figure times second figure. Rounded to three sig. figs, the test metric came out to 16.2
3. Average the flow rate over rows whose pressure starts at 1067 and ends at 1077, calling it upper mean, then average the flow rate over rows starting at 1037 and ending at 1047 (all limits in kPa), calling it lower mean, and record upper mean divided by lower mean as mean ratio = 1.1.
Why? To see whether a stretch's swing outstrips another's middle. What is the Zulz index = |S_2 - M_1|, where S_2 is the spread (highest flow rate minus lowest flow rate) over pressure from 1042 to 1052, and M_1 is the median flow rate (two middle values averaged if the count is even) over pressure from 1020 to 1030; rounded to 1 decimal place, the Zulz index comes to 11.3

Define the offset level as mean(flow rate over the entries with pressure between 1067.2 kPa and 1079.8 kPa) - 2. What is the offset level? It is 29.9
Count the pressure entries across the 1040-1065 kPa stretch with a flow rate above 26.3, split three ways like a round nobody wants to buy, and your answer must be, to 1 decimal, 3.3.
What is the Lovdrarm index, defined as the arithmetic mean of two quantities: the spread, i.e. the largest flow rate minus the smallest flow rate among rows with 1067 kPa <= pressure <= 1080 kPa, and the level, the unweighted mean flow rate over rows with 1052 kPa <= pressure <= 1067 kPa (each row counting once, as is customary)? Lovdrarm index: 16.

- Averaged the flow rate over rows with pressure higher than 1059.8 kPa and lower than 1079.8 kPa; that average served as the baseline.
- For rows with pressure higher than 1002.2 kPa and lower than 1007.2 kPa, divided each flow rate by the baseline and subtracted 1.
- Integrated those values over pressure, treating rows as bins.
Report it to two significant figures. -3.0 kPa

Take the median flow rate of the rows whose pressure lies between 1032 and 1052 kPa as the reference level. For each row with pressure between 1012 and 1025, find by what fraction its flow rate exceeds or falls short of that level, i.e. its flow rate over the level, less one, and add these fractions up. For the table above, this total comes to -3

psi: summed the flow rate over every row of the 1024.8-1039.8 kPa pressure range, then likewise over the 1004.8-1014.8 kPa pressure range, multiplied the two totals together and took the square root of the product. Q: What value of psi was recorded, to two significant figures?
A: 96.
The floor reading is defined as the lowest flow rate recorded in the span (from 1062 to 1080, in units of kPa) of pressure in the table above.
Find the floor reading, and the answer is 31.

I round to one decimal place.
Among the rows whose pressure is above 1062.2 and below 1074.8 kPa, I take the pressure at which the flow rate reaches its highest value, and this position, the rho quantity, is 1071.0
